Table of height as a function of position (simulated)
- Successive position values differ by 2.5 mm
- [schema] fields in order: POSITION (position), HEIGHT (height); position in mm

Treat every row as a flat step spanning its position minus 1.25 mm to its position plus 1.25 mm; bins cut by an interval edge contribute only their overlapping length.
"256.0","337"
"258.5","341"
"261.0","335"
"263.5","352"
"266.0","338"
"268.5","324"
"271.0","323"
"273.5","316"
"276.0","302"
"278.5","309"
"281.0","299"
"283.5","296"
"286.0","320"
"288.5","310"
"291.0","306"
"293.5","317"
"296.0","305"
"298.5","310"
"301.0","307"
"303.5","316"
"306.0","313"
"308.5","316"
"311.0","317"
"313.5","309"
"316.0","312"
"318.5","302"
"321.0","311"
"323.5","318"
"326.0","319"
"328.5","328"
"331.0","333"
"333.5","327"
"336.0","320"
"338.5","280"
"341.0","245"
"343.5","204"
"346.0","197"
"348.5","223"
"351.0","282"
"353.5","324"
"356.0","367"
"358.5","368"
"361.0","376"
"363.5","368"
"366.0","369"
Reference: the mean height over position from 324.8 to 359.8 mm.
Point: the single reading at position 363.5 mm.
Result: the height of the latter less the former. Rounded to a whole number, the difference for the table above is 74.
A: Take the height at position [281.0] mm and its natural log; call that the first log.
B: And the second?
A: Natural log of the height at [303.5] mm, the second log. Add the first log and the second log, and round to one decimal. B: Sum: 11.5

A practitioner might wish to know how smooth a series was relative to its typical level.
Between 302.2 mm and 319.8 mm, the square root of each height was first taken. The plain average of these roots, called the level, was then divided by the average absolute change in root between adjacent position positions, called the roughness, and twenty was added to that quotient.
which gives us 154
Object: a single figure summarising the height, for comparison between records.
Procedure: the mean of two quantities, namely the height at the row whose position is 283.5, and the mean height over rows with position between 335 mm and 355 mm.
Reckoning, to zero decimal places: 278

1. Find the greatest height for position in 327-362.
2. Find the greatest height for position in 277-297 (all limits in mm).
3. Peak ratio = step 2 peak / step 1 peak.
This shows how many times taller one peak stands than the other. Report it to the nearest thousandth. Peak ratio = 0.851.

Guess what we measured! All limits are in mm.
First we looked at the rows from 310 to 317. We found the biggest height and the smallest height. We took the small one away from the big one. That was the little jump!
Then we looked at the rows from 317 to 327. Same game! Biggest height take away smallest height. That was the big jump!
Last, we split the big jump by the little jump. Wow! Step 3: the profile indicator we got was 2.1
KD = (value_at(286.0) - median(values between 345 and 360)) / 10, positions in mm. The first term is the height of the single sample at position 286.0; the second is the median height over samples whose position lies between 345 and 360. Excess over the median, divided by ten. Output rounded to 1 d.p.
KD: 1.7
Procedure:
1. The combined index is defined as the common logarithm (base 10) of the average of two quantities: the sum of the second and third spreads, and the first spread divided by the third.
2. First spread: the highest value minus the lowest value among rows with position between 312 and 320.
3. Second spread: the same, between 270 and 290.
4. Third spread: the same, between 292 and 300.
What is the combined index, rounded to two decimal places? 1.30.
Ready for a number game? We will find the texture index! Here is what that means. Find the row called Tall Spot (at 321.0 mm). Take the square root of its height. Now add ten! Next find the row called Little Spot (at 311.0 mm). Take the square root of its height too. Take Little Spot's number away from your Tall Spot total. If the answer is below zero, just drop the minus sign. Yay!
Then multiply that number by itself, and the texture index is 97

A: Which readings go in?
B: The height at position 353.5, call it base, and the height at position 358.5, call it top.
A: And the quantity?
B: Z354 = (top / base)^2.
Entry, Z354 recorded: 1.3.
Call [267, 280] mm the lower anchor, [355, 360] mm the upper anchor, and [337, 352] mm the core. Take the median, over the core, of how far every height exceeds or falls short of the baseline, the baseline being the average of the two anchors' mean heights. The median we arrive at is -107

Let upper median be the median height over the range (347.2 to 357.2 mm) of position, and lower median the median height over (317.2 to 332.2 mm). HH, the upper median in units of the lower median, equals 0.95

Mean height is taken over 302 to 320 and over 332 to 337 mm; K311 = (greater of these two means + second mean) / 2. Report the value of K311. 324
